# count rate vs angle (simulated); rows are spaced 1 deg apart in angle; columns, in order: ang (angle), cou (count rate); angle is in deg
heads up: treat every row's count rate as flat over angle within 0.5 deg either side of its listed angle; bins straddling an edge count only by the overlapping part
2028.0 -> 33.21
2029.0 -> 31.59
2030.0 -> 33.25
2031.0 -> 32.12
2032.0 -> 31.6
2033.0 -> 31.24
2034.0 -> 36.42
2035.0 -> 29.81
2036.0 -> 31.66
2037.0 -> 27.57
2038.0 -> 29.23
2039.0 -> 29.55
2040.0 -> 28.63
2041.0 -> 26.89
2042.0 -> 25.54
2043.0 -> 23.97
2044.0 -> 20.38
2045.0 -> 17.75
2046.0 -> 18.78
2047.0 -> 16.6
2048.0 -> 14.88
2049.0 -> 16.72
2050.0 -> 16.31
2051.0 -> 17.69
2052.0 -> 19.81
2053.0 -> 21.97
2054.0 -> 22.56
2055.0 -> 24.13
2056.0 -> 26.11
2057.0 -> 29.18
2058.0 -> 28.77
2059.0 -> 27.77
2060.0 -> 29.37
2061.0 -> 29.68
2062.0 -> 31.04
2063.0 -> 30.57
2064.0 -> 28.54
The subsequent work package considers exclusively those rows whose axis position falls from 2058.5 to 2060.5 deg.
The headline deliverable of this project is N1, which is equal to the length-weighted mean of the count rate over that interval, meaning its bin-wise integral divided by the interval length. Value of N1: 29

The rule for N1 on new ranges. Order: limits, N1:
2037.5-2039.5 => 29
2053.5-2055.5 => 23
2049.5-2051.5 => 17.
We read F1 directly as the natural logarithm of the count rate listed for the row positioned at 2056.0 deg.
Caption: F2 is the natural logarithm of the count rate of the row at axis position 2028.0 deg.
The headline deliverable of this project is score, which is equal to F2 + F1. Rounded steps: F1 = 3.26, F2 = 3.50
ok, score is 6.77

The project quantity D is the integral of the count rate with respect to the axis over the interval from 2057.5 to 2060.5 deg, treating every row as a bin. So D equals 86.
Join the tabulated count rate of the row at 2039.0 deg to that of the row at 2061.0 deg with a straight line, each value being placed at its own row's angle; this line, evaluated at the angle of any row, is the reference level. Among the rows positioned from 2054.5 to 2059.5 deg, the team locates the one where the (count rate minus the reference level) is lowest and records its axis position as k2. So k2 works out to 2055.0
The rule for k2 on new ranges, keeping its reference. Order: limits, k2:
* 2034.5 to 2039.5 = 2037.0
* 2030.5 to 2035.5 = 2035.0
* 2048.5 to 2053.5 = 2050.0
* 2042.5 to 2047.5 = 2047.0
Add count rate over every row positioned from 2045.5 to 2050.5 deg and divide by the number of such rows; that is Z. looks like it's 17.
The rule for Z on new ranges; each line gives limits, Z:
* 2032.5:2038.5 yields 31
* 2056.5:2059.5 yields 29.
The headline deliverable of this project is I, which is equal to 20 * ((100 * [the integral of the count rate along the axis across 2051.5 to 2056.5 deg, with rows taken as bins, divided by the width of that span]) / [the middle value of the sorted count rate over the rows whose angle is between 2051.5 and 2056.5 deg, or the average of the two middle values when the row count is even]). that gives 2032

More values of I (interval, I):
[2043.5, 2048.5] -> 1992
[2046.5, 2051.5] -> 1981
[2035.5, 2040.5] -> 2007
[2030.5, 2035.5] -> 2040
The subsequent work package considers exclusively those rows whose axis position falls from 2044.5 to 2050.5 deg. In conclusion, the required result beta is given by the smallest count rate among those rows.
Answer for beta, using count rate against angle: 14.88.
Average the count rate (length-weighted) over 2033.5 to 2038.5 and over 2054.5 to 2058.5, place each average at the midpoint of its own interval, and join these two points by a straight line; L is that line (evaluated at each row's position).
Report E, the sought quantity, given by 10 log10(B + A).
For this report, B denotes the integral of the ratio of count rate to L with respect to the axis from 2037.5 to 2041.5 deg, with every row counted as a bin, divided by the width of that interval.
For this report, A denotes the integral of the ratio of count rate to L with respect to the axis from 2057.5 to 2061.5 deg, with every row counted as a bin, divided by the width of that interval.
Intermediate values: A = 1.09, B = 0.94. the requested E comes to 3.1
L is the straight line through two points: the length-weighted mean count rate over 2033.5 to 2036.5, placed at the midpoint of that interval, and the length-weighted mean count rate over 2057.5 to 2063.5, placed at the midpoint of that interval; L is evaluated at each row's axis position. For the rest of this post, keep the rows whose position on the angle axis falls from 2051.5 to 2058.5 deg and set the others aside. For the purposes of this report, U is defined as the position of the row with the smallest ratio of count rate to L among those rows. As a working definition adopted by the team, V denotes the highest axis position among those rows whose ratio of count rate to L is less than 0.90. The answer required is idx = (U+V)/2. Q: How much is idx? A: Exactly 2054.0 deg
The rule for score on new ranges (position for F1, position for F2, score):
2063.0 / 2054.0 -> 6.54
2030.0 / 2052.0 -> 6.49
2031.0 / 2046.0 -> 6.40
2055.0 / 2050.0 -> 5.98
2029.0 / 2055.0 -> 6.64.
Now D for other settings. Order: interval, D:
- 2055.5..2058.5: 84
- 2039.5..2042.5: 81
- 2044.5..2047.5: 53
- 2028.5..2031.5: 97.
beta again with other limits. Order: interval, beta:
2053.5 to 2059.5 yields 22.56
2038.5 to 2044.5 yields 20.38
